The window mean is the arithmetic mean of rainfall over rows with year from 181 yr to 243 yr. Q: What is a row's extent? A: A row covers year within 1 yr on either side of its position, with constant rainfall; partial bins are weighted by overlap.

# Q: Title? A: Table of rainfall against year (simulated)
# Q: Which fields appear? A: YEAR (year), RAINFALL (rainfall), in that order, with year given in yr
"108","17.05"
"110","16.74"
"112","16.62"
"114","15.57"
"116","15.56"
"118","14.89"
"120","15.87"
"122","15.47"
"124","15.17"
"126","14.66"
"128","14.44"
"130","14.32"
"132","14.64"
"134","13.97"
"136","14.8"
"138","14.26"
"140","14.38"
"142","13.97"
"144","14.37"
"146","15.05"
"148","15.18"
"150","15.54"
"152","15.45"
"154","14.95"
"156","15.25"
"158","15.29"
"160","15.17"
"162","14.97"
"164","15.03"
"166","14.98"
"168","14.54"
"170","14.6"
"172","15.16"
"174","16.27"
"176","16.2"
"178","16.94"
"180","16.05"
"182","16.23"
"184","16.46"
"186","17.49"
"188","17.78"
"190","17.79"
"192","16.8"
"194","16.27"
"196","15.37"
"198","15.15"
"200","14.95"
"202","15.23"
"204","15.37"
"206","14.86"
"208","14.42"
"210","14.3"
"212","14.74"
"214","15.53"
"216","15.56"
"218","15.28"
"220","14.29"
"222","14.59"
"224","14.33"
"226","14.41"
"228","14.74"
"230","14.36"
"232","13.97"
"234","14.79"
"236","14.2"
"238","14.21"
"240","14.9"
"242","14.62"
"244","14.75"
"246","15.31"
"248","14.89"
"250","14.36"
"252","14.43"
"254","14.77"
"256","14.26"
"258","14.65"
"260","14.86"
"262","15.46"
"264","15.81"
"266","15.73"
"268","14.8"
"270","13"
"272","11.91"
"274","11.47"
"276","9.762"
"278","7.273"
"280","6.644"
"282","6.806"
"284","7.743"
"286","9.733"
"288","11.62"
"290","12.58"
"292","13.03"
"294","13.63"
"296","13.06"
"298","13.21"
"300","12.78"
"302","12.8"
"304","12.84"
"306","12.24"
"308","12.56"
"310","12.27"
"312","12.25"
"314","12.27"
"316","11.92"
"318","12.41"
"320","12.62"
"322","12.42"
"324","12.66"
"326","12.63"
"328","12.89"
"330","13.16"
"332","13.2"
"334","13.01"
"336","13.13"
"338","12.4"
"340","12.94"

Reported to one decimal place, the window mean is 15.3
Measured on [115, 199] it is 15.4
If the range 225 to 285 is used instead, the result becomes 13.3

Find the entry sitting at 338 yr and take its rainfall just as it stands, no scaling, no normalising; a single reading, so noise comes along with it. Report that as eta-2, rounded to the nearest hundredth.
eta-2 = 12.40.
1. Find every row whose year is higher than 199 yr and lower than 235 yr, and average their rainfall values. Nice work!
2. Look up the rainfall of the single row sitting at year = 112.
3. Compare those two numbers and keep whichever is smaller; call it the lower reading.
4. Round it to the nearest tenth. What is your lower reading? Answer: 14.8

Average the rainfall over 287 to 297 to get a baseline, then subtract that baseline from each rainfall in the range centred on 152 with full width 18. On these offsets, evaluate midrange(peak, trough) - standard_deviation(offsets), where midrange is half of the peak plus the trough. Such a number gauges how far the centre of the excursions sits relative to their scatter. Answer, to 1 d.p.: 1.8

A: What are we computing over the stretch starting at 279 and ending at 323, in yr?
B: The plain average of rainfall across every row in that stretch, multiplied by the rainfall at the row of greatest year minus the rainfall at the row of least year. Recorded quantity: 68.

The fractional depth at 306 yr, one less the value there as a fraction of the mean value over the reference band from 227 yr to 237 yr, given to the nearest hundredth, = 0.15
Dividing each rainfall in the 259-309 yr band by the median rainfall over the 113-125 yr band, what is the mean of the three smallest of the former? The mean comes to 0.45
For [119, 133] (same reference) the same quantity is 0.93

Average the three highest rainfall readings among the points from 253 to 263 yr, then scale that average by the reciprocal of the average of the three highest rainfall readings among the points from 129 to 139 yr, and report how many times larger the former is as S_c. 1.03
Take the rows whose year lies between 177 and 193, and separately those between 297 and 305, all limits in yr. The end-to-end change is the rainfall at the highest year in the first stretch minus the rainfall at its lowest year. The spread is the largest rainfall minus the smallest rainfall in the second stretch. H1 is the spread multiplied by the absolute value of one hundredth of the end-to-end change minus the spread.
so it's 0.2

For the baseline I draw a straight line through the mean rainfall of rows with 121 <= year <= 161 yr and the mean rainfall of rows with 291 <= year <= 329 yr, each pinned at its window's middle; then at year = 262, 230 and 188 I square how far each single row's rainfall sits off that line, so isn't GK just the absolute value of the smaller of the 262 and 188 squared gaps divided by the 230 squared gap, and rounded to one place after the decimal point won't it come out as 10.3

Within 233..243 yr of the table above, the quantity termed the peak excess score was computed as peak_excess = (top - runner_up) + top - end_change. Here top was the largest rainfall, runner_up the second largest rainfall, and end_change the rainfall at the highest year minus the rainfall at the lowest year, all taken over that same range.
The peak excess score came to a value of 15.2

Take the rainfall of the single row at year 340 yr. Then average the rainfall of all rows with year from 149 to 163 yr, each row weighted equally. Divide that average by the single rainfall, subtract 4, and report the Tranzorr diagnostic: -2.82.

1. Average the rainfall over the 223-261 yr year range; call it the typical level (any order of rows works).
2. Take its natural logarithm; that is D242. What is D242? 2.68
